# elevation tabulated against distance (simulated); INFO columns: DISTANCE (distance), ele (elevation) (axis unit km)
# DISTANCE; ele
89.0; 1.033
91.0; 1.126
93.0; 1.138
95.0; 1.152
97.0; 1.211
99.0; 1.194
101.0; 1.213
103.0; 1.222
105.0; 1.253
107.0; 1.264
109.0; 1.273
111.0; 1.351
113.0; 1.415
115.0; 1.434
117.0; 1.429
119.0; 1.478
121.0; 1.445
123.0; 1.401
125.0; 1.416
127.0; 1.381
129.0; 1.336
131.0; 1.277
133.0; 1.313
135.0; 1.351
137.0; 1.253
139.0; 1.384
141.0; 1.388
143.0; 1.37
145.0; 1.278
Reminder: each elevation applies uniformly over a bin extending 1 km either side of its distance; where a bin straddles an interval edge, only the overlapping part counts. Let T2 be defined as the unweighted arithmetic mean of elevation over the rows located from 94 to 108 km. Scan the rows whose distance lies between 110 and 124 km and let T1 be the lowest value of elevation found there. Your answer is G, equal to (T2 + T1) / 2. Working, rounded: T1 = 1.351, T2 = 1.22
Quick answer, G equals 1.28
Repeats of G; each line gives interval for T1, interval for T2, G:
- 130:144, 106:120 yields 1.32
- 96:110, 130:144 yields 1.26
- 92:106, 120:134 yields 1.25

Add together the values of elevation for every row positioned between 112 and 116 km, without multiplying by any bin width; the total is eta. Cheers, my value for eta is 2.85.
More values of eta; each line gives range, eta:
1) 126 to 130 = 2.72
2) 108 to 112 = 2.62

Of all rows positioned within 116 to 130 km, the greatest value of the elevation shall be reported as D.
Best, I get 1.478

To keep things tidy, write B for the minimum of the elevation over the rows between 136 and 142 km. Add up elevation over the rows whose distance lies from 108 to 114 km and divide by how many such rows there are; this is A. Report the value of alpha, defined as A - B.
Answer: 0.09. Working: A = 1.35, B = 1.253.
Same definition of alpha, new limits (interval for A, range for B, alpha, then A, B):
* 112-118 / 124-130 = 0.09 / 1.43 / 1.336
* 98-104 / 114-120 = -0.22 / 1.21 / 1.429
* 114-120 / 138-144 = 0.08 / 1.45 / 1.37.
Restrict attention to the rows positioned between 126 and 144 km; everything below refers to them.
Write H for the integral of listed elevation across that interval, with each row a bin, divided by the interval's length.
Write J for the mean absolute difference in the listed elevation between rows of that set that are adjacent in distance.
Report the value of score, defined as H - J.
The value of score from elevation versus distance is 1.29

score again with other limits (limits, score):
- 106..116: 1.30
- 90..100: 1.14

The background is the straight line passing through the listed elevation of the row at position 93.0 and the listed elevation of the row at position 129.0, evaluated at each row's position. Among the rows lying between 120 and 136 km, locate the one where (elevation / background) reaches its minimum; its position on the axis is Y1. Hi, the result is 131.0 km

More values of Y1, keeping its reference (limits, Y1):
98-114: 99.0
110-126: 123.0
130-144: 137.0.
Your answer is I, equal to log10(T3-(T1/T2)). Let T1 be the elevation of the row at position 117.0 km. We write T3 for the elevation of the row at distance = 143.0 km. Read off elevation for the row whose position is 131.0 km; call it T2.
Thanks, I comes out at -0.60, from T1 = 1.429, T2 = 1.277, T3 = 1.37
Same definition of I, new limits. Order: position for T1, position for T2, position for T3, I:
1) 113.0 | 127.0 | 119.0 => -0.34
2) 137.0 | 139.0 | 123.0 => -0.30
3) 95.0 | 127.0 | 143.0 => -0.27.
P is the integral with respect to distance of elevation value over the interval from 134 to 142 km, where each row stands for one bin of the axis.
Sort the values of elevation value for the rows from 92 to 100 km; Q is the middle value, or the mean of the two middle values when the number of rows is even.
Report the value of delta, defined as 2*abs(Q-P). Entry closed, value 19.2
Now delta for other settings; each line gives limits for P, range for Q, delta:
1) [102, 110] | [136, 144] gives 17.3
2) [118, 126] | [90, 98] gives 20.7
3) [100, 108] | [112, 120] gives 16.9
